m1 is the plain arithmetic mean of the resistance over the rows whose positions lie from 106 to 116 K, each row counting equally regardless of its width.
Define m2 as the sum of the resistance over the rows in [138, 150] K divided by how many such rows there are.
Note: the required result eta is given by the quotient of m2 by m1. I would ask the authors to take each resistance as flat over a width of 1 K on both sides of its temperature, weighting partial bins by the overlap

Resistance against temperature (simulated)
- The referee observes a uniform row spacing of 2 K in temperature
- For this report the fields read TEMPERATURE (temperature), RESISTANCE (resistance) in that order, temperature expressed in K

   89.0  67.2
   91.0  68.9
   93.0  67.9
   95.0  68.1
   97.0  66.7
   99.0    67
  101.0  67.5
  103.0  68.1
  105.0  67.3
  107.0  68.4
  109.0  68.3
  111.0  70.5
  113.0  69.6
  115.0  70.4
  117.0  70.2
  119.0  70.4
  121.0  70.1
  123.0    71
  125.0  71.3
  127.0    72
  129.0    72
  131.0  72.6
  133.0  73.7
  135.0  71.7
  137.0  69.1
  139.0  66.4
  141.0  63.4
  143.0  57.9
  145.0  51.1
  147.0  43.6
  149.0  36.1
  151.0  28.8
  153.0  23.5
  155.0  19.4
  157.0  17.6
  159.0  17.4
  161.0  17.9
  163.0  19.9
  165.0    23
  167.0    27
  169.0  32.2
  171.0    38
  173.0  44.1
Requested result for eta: 0.76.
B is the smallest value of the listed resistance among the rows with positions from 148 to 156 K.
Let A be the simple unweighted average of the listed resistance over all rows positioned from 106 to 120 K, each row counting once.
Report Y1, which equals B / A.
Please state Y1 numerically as 0.28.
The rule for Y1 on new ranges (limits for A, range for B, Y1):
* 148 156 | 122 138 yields 2.56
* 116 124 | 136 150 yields 0.51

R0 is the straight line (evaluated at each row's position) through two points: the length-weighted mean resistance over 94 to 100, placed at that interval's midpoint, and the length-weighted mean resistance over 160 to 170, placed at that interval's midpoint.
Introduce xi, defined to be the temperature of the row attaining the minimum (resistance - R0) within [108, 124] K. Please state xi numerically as 109.0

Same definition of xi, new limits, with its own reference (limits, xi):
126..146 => 145.0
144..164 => 157.0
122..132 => 123.0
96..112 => 97.0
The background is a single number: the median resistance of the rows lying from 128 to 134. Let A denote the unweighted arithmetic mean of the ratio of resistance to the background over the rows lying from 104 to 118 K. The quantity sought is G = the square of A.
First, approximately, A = 0.95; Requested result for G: 0.91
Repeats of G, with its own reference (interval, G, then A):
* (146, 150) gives 0.30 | 0.55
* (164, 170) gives 0.14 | 0.38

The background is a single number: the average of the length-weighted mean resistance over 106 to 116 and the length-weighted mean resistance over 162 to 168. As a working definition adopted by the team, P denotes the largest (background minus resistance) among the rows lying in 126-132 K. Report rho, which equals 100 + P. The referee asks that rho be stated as 74.4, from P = -26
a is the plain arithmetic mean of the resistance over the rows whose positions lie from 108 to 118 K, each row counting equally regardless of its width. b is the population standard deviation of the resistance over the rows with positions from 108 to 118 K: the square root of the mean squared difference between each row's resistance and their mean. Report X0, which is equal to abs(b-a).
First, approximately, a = 70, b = 1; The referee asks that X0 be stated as 69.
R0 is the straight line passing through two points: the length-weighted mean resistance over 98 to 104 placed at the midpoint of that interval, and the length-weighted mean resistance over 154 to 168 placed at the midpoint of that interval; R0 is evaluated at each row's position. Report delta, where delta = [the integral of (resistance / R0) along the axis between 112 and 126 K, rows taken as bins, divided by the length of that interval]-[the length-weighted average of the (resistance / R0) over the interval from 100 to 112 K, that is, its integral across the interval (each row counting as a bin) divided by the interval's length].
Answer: 0.2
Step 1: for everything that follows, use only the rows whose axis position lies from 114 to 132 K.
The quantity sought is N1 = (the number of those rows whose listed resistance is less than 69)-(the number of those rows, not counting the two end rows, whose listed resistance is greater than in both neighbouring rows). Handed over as -1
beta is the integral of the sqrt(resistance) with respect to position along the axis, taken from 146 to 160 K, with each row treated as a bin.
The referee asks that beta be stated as 71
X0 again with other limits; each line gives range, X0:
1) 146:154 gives 25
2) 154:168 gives 17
